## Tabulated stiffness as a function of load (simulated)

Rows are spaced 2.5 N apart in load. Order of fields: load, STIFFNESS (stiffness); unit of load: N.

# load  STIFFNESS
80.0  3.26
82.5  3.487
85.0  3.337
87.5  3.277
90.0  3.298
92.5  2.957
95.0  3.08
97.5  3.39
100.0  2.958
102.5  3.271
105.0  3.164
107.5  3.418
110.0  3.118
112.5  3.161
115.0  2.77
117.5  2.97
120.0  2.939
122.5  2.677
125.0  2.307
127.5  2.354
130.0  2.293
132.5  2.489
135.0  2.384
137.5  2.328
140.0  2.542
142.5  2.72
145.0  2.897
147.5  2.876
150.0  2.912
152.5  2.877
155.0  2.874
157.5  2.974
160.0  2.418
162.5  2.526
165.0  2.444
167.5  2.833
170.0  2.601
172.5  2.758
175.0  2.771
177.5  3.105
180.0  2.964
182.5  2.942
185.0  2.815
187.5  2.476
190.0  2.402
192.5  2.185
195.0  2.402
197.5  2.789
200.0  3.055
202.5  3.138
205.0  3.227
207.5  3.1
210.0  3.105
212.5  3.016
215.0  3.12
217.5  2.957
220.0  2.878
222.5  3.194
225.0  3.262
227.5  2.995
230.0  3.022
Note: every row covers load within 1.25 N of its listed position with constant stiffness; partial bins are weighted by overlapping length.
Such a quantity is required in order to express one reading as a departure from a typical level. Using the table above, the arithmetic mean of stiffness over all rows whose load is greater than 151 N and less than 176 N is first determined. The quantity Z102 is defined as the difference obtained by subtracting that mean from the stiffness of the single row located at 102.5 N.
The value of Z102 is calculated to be 0.56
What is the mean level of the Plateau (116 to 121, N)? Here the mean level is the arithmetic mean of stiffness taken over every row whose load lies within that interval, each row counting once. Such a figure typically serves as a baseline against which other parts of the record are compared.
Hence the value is 2.95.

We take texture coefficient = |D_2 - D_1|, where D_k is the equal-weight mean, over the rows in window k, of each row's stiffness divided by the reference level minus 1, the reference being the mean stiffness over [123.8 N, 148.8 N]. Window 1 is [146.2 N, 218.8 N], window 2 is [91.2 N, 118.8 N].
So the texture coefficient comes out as 0.12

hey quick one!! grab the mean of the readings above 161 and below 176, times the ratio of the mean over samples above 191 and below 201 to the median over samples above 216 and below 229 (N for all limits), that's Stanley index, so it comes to 2.3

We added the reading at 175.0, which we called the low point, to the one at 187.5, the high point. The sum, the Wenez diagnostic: 5.2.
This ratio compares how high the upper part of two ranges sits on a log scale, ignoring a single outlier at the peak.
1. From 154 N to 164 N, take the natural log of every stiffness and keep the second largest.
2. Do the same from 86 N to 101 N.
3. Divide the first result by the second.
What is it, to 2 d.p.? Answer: 0.88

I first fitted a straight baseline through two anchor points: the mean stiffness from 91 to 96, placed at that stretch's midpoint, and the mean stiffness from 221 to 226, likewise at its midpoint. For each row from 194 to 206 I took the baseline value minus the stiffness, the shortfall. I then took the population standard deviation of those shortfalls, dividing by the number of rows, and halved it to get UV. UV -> 0.147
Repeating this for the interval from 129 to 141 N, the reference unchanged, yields 0.046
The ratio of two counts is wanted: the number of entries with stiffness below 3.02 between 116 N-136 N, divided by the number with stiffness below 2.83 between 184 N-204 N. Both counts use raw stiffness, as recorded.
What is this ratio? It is 1.3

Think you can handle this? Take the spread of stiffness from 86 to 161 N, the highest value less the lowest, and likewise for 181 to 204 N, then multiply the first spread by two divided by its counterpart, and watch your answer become 2.4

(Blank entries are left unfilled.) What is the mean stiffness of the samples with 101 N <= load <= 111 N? 3.2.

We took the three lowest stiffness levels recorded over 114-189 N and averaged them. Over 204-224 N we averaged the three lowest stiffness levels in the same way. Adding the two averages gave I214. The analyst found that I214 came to 5.3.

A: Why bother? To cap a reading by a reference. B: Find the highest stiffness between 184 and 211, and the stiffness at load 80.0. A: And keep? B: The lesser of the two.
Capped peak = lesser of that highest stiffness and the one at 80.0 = 3.23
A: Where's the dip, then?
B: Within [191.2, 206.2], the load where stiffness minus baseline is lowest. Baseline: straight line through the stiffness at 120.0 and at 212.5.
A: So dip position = 192.5 N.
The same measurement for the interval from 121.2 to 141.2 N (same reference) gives 130.0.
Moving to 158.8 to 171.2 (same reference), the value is 160.0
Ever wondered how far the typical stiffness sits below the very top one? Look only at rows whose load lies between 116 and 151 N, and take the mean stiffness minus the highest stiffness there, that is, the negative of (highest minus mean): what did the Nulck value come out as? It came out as -0.35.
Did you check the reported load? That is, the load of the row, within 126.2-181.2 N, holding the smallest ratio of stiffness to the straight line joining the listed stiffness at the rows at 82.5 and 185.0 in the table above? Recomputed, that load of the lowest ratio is 130.0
